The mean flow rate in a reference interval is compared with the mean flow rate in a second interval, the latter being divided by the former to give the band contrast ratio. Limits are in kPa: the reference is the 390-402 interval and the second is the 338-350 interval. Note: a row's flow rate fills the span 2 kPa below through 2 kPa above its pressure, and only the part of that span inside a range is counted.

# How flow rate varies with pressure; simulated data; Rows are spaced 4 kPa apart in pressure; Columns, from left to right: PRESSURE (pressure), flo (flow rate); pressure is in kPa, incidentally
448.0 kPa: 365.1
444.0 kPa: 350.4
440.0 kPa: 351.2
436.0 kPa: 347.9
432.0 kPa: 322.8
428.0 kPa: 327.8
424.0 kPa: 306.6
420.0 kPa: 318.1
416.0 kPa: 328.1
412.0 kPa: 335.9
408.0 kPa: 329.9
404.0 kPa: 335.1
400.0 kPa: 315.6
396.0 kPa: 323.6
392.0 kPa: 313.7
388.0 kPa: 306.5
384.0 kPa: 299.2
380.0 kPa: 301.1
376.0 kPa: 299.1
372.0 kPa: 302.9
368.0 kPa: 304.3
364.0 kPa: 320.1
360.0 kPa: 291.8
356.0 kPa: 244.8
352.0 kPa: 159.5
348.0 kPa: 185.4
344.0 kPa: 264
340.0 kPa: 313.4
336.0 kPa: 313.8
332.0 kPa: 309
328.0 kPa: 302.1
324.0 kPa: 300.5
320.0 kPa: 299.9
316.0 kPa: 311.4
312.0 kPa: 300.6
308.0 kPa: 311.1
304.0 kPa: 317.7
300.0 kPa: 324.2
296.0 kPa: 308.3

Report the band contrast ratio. 0.80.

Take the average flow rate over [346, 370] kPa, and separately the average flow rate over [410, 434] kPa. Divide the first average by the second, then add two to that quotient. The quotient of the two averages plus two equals 2.78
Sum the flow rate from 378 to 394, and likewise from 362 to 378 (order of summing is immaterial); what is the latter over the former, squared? 1.0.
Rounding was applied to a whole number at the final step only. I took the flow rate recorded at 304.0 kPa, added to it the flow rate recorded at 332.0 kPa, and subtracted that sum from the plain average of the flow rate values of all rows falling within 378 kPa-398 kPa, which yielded -318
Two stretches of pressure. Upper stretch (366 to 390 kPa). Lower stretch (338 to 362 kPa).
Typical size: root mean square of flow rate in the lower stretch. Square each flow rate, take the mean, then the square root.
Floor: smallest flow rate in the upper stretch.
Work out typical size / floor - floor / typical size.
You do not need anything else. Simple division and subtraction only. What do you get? -0.37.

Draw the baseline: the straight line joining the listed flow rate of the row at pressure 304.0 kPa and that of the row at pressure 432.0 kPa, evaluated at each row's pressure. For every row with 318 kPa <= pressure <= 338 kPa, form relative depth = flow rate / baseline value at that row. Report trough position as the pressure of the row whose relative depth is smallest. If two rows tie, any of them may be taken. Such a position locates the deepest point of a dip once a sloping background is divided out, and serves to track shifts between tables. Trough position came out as 320.0 kPa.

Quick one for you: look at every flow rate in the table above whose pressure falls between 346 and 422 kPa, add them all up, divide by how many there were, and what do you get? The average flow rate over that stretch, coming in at 296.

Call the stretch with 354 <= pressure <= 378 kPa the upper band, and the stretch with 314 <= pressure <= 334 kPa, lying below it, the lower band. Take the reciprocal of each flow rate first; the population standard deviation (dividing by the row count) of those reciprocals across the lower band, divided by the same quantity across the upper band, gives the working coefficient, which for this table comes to 0.2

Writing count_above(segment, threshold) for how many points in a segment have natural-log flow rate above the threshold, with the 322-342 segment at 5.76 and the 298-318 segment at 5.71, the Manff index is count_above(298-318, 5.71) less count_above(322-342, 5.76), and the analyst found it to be 4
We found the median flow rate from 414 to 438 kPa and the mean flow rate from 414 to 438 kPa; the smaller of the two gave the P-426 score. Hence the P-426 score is 325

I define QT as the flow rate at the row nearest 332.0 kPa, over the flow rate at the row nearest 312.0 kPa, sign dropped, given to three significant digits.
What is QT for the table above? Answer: 1.03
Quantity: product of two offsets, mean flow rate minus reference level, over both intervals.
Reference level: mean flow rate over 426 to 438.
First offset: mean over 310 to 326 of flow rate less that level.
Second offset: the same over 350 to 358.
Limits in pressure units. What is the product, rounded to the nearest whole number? 3886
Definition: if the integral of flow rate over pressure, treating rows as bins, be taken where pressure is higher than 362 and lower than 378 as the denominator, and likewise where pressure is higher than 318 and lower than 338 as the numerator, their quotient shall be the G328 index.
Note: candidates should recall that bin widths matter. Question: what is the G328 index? 1.2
